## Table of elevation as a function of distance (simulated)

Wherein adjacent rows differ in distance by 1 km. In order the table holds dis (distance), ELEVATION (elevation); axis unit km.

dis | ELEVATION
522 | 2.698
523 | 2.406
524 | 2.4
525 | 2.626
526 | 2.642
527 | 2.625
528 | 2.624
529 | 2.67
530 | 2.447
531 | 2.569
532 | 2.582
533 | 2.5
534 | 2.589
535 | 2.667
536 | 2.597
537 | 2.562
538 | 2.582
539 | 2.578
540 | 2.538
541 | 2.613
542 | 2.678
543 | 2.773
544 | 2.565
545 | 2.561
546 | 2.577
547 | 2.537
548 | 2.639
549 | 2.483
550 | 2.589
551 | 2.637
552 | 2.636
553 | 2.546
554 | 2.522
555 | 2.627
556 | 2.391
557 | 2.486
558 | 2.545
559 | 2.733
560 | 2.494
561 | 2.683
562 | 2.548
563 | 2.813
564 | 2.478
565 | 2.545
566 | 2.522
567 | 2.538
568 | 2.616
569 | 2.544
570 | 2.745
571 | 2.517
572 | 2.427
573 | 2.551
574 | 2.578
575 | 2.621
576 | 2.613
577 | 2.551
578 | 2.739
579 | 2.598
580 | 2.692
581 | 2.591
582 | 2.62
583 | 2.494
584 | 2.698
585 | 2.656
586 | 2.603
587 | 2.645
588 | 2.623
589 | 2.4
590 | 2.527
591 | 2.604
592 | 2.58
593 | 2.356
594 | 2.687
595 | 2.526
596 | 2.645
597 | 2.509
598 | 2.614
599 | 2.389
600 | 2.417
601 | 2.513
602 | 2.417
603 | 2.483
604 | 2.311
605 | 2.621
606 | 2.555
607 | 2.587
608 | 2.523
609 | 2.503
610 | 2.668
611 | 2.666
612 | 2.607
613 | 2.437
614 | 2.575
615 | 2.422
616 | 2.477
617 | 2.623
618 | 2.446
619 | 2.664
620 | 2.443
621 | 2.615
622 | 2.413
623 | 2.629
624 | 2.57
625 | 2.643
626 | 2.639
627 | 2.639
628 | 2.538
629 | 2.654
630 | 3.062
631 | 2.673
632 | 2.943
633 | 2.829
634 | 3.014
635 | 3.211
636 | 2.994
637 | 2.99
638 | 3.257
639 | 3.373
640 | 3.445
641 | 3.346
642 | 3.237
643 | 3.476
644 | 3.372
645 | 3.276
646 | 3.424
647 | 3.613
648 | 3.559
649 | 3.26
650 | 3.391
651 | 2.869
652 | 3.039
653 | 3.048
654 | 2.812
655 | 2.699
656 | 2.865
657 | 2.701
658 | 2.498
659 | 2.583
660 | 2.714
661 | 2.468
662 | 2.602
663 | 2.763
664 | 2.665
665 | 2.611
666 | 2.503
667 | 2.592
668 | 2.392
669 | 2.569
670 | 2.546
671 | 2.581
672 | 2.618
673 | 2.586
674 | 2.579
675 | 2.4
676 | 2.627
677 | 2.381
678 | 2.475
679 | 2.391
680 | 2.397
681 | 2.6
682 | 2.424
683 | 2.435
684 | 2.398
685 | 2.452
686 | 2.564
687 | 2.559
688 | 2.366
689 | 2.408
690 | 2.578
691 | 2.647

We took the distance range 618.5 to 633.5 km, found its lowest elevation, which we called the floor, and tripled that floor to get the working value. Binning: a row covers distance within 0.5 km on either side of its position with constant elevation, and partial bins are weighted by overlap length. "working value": 7.2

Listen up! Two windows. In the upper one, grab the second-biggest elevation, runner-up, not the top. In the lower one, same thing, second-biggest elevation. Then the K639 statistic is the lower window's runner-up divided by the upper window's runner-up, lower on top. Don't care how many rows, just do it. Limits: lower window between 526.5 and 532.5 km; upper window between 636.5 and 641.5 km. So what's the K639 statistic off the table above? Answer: 0.78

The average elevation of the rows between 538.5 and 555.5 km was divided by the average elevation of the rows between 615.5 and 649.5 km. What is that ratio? 0.88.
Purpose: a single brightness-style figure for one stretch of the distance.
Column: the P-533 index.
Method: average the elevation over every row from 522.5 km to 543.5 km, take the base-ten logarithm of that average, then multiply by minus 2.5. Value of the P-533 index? -1.03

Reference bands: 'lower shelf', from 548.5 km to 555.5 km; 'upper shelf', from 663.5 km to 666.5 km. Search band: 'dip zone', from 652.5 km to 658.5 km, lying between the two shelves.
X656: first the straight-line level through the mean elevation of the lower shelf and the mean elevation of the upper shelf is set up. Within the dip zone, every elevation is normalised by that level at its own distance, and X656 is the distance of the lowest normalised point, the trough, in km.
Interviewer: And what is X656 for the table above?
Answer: 658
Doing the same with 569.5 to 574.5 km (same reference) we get 572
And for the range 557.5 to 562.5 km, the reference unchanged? 560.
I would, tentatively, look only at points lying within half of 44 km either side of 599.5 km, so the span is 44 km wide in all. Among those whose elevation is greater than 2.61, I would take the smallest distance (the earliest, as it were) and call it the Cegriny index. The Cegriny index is 578 km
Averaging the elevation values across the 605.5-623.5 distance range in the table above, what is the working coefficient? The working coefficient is 2.55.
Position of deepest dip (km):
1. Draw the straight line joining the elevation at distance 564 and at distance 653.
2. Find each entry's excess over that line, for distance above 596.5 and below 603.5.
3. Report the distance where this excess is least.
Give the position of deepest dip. 599 km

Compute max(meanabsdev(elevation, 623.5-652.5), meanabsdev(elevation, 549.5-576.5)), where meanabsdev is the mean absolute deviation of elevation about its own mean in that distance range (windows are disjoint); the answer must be 0.28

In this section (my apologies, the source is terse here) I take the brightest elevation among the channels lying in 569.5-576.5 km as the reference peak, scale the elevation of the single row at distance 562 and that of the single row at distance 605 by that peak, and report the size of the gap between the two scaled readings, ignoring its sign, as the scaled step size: 0.027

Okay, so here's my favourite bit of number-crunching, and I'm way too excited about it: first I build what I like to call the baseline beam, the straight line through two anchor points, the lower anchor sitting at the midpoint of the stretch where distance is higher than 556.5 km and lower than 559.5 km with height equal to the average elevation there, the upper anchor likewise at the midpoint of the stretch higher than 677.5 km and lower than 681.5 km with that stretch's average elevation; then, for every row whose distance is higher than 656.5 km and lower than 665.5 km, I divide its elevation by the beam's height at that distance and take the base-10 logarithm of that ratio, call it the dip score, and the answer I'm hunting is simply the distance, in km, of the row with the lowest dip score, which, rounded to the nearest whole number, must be 661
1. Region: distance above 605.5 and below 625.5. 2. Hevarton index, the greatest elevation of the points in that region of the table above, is 2.668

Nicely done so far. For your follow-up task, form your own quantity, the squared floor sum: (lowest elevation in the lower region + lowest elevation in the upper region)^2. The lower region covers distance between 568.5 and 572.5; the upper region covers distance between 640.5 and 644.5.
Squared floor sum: 32.1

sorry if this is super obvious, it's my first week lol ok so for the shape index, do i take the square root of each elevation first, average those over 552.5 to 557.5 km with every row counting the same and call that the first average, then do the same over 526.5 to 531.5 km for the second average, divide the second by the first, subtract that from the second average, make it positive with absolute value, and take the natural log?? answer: -0.52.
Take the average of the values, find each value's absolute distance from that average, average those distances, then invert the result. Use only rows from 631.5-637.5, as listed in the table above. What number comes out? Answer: 13.0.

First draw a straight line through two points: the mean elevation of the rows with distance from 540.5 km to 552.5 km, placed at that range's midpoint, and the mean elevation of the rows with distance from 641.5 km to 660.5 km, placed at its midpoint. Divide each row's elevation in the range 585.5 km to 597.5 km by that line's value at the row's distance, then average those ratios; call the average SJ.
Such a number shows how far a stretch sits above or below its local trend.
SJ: 0.91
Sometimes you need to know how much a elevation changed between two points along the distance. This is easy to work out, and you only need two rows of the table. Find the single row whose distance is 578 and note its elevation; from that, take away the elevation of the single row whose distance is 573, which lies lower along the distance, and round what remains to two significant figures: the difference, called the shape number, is 0.19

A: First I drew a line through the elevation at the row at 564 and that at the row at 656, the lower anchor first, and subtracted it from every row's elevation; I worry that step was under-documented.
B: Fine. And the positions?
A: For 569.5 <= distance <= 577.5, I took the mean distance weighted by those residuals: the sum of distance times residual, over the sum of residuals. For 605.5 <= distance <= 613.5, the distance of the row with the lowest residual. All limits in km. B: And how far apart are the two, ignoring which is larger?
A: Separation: 40.2 km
